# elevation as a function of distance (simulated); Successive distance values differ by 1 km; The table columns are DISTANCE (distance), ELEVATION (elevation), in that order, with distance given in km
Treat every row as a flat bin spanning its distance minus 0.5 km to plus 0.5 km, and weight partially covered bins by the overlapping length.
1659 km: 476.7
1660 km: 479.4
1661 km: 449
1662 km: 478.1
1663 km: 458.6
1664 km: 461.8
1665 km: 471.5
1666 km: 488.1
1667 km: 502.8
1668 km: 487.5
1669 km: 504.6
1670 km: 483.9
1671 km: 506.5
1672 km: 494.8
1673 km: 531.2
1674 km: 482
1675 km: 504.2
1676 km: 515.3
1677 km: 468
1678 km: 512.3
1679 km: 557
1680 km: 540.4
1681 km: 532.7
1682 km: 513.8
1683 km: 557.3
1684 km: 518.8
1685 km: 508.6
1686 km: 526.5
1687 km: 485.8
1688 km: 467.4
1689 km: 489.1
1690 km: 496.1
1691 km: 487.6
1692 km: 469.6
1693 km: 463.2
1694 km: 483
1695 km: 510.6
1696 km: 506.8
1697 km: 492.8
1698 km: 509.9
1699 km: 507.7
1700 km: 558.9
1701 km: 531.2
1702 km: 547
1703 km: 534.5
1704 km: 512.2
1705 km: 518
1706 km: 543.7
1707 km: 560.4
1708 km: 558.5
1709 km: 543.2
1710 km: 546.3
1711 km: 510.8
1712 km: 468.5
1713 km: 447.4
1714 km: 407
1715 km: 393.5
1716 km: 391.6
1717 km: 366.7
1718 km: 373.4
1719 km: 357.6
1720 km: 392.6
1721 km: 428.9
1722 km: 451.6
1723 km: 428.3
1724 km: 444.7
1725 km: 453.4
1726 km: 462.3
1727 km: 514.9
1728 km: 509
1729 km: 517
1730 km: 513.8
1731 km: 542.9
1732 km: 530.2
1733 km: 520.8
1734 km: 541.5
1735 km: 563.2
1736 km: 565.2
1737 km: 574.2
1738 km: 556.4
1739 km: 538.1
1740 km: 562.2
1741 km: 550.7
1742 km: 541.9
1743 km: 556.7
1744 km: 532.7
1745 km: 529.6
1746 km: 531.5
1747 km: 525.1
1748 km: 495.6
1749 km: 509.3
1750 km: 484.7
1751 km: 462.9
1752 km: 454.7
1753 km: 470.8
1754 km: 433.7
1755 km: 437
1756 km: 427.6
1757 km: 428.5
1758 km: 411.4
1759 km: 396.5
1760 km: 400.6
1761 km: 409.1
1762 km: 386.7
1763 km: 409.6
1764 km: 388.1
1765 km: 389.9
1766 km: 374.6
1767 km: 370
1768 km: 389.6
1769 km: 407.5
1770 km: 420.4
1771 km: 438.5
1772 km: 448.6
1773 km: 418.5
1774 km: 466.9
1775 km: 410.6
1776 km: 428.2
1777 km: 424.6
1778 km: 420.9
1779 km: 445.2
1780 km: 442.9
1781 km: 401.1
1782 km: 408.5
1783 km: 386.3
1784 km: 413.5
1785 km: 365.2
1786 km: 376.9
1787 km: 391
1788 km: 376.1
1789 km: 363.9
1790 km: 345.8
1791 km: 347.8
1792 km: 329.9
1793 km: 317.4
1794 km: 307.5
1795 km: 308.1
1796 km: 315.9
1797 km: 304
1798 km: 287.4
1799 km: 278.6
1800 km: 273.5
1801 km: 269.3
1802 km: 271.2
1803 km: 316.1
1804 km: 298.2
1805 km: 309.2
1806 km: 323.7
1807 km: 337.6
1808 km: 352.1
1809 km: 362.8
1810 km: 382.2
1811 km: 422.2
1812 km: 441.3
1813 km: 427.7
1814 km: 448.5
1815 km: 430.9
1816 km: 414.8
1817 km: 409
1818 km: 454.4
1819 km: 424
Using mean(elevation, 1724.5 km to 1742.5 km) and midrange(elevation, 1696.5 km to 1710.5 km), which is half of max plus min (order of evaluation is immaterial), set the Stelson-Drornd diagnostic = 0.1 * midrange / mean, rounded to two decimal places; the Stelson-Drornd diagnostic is 0.10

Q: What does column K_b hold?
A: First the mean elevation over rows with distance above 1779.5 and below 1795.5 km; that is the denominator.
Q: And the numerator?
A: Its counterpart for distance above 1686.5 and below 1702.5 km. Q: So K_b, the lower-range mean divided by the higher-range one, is 1.36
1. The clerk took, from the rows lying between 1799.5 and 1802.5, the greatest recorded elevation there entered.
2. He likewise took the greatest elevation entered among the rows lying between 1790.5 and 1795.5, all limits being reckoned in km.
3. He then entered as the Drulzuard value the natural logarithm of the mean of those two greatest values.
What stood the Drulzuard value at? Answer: 5.74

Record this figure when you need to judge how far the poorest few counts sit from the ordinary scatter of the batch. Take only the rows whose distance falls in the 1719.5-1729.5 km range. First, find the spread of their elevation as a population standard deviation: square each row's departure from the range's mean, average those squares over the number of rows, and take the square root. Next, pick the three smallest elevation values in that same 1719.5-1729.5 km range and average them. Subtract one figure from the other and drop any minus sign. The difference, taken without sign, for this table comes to 377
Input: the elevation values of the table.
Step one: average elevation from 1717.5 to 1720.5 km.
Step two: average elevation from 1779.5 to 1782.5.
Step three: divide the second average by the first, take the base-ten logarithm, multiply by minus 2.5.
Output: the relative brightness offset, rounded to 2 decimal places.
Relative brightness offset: -0.12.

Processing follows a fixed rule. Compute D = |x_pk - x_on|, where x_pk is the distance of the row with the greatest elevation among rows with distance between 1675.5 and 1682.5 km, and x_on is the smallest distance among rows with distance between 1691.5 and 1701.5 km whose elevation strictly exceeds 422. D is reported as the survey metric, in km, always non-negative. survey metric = 13 km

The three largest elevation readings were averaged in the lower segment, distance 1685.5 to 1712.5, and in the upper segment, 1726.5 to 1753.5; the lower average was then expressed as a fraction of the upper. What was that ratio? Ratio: 0.99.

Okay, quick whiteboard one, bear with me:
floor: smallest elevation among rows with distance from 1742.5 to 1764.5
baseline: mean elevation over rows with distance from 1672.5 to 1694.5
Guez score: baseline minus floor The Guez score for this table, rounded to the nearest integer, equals 118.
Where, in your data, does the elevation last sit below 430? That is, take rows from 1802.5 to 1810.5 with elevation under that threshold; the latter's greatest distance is 1810 km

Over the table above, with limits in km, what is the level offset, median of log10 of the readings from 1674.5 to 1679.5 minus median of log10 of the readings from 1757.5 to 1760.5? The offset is 0.11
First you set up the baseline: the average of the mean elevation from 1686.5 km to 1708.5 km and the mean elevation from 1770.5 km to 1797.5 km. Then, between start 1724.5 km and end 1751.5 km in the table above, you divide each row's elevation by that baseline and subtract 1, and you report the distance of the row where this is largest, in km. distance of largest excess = 1737 km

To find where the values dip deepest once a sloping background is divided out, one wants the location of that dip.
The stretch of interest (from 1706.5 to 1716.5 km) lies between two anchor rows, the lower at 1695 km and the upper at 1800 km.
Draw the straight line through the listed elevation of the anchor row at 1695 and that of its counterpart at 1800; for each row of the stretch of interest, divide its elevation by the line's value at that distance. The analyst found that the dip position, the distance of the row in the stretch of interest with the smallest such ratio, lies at 1715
